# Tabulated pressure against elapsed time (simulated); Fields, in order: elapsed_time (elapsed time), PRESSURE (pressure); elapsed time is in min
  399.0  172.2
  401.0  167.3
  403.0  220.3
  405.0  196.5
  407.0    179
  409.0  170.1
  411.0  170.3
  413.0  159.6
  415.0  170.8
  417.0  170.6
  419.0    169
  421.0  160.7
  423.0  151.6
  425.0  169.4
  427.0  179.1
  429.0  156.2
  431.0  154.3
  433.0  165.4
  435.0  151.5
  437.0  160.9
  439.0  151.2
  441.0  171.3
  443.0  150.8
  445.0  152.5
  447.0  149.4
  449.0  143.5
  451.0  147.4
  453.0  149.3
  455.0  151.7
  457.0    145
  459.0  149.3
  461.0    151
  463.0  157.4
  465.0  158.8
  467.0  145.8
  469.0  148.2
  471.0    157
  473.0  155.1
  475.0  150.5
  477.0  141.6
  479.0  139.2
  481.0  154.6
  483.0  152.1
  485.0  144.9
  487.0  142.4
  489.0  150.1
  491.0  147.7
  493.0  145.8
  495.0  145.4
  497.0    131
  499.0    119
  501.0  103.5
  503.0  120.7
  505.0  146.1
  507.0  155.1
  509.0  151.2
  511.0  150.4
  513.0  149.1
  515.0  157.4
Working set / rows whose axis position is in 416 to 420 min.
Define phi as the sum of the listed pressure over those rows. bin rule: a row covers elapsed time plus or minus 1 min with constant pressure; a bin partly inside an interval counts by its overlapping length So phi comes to 340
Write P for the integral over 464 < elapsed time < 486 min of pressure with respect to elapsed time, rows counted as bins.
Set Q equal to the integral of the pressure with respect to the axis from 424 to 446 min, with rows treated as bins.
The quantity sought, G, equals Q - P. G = 230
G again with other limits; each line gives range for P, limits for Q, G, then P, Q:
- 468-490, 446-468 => 26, 3271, 3297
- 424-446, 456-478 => -206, 3525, 3319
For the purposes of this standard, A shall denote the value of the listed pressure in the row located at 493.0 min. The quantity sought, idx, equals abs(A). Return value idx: 146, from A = 145.8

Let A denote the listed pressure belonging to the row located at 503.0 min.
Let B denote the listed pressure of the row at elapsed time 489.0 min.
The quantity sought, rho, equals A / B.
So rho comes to 0.80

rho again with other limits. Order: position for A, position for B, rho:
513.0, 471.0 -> 0.95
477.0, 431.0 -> 0.92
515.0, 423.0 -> 1.04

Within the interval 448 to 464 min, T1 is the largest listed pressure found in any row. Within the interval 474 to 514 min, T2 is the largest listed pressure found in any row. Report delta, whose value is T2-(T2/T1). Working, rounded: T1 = 157.4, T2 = 155.1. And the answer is 154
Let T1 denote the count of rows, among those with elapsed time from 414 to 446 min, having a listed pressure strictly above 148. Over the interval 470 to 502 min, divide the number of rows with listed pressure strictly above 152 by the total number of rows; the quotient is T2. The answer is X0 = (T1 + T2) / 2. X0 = 8.1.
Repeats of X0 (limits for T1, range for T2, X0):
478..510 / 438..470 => 2.6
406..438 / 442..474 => 8.2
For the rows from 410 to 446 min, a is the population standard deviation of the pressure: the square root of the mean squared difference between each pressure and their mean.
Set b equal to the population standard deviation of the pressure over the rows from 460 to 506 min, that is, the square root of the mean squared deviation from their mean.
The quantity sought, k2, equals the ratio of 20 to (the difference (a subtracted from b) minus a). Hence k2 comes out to -4.8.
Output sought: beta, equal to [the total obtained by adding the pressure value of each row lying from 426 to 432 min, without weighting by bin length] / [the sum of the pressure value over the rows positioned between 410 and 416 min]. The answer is 0.98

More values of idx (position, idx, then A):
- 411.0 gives 170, 170.3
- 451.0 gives 147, 147.4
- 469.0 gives 148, 148.2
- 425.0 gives 169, 169.4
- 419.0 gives 169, 169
